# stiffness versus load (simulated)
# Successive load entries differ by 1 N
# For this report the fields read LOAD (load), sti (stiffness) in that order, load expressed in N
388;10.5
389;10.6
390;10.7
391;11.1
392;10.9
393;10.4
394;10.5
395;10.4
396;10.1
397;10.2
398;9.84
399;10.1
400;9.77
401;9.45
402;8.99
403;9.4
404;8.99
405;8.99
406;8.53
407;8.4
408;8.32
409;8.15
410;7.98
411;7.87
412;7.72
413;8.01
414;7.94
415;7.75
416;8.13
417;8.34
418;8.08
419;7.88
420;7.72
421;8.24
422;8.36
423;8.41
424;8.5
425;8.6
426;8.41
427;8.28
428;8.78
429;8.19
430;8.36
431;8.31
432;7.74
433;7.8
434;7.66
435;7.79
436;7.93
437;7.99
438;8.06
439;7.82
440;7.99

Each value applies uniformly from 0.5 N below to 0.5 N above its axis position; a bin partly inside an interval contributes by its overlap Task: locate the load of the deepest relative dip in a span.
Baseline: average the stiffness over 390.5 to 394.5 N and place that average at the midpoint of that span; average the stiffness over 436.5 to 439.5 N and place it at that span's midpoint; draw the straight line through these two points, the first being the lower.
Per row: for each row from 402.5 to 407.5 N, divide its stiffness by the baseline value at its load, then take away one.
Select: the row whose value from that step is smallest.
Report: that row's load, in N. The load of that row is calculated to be 407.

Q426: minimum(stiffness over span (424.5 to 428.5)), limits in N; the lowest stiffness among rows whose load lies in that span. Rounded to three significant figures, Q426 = 8.28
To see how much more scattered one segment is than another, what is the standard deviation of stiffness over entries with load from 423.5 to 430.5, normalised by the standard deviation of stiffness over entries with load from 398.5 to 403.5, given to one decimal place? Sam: 0.5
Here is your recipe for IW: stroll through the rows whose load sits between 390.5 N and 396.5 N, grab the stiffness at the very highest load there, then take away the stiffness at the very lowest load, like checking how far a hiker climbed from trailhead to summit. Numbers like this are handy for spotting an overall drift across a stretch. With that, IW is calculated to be -1.0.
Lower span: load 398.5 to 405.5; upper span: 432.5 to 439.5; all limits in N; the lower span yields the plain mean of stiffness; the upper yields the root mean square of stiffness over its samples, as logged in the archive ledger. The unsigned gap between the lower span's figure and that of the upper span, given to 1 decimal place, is 1.5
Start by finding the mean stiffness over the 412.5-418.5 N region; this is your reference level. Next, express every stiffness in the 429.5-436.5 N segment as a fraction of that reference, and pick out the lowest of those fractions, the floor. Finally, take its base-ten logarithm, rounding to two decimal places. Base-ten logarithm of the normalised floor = -0.02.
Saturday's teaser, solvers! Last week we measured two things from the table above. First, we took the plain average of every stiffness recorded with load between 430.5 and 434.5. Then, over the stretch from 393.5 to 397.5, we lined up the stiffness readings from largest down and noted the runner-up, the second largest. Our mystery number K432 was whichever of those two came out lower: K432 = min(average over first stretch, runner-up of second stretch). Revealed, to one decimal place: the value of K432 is 7.9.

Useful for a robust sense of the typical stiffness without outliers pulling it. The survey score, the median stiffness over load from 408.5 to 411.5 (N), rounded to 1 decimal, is 8.0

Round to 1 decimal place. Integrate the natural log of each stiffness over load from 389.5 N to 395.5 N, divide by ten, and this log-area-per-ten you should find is 1.4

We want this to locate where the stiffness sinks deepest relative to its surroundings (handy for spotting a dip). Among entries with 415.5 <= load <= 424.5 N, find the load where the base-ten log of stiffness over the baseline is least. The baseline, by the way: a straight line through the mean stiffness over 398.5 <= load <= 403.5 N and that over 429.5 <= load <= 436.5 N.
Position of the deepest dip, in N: 420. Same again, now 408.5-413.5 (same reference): 412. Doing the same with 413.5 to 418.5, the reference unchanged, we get 415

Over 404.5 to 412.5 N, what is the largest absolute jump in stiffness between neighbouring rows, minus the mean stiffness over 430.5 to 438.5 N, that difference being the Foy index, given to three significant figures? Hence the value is -7.45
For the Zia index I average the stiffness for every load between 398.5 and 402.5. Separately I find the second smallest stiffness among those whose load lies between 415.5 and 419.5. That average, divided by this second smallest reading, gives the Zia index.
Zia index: 1.19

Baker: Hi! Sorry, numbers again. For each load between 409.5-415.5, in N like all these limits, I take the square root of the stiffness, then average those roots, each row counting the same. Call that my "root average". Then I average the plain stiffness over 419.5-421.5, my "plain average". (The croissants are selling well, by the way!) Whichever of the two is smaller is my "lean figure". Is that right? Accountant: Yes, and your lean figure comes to 2.81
